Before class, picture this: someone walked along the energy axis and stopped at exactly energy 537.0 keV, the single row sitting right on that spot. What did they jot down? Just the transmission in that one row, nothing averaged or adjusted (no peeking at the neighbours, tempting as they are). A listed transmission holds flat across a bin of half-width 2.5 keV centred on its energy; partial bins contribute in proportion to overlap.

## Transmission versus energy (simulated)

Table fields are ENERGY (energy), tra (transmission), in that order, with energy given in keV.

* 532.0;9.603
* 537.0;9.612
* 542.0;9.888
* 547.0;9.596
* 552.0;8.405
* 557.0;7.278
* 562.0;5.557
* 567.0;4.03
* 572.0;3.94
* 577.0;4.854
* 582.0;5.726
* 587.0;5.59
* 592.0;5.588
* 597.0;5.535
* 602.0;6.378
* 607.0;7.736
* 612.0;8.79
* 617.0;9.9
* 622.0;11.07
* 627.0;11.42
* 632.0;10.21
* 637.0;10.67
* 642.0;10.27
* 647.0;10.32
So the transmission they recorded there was 9.612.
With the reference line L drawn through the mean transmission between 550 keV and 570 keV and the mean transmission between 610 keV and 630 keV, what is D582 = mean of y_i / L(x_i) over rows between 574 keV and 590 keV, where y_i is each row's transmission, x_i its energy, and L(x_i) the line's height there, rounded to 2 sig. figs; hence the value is 0.69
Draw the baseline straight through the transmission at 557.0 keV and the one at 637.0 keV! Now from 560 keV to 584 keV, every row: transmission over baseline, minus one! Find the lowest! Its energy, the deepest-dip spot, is 572.0 keV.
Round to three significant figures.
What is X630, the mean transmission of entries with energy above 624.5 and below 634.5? 10.8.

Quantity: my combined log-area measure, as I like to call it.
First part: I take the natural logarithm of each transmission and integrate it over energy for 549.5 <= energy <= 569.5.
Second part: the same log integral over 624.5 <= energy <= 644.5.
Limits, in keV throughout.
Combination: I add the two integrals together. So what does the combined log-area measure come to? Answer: 83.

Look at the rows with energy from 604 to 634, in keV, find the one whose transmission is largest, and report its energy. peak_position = 627.0 keV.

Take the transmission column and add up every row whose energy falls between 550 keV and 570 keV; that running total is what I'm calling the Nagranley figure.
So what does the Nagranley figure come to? 25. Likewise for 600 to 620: 33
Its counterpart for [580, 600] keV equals 22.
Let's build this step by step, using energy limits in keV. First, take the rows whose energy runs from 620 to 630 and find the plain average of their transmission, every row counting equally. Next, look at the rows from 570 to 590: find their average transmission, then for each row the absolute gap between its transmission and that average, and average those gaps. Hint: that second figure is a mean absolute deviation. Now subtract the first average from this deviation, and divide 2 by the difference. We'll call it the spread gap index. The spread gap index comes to -0.19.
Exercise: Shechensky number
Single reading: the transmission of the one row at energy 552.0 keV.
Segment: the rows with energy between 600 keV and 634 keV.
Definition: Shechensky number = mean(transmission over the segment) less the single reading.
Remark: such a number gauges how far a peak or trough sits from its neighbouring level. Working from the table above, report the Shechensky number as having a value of 1.0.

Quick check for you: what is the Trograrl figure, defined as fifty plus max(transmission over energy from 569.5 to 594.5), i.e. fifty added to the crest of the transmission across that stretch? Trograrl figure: 55.7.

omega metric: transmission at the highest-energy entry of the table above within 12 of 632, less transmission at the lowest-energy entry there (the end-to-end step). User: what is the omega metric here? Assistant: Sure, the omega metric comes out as -1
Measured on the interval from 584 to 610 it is 2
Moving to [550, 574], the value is -4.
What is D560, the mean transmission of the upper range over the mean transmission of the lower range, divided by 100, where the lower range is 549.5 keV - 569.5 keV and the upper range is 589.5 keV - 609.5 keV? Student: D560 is 0.010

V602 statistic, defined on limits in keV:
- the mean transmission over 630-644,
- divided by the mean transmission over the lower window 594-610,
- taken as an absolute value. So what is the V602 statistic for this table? 1.6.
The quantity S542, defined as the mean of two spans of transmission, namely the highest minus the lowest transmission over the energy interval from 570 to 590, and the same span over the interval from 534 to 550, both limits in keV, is 1.0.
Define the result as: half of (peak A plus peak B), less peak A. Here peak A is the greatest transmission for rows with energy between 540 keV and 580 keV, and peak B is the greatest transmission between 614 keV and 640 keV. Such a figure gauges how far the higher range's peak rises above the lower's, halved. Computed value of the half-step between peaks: 0.77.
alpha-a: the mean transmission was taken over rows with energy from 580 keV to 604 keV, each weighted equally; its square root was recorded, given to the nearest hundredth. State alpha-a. 2.40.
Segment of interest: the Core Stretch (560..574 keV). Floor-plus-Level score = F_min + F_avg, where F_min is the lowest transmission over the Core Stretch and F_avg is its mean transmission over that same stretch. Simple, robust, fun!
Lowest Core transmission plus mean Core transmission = 8.4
